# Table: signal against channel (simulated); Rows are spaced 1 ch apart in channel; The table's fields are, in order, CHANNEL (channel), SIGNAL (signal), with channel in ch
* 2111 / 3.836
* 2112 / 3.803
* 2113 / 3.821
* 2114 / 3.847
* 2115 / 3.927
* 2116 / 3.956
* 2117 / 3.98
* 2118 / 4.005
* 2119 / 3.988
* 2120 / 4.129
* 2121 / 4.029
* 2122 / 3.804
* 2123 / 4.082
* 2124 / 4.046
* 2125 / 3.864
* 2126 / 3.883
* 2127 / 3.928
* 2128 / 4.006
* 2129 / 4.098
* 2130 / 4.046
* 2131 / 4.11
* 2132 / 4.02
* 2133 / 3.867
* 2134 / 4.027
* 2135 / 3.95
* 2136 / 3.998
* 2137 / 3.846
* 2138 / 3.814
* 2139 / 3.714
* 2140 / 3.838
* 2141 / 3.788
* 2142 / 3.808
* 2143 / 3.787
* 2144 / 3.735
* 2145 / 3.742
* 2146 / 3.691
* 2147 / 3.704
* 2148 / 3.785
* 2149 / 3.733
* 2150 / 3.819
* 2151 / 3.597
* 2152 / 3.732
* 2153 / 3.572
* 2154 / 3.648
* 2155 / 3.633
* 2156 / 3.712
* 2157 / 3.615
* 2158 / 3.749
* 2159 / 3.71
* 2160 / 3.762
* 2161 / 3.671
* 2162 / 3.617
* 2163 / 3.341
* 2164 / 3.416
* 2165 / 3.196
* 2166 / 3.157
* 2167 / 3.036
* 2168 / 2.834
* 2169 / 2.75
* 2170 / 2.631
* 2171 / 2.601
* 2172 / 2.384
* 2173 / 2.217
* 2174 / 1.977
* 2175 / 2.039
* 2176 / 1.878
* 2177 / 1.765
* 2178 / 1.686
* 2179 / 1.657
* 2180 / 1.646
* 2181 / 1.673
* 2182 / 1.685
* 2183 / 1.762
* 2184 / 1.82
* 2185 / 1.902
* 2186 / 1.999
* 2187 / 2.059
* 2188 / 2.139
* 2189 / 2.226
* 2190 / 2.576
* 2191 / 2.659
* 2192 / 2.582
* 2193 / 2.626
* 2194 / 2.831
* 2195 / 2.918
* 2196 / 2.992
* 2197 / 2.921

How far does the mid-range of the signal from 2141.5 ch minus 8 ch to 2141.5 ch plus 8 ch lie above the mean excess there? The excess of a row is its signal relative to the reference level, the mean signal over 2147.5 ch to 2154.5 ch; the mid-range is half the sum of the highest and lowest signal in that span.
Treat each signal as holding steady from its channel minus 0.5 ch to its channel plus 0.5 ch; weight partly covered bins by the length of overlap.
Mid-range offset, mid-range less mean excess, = 3.75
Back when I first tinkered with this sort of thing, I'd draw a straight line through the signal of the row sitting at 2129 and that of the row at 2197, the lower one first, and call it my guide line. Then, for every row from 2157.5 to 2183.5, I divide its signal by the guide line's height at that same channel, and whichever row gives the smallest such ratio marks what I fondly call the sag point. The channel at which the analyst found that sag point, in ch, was 2180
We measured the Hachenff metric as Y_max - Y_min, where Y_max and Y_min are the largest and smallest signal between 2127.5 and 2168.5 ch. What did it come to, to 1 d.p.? 1.3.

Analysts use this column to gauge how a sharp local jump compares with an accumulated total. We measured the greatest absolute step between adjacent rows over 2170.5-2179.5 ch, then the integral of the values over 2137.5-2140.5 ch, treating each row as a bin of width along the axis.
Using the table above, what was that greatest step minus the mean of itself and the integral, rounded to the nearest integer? -6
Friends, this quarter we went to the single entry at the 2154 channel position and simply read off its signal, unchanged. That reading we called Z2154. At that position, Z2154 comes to 3.648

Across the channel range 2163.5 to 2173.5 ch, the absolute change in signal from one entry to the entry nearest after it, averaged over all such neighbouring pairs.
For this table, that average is 0.133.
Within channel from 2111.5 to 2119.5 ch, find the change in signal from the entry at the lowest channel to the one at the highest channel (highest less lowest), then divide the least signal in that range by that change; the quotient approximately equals 21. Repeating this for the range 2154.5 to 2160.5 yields 28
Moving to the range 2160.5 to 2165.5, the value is -7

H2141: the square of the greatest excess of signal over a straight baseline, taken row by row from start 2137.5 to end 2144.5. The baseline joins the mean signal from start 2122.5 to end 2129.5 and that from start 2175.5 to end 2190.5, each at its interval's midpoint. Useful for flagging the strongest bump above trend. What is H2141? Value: 0.2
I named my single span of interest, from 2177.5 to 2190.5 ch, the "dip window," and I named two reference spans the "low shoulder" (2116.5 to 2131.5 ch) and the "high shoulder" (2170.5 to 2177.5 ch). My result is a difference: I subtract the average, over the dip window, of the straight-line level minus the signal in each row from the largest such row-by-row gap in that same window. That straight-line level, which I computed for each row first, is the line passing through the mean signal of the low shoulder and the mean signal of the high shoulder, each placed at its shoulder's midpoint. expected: 0.45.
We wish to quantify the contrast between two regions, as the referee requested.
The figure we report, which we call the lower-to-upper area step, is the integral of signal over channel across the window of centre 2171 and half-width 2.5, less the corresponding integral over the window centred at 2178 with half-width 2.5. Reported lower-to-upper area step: 4.0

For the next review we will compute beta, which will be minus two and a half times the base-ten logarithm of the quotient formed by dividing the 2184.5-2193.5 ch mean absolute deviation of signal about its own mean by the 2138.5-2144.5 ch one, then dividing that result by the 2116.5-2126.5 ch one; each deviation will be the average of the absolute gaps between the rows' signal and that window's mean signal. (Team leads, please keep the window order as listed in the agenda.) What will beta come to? -5.0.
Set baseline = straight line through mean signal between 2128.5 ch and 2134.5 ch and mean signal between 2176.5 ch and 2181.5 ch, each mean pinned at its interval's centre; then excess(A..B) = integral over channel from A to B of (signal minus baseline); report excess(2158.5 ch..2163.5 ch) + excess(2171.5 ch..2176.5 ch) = 6.1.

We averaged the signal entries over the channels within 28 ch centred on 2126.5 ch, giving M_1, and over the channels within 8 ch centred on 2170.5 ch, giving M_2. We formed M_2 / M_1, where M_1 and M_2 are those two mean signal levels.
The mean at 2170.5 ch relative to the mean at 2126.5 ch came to 0.646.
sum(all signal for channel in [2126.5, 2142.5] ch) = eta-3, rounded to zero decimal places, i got 63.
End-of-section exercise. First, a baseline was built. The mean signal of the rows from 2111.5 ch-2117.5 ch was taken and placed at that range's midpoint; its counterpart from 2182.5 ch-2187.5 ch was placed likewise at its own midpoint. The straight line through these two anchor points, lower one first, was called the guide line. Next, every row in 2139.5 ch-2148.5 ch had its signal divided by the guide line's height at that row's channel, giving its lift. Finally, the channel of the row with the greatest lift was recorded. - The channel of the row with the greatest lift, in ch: 2148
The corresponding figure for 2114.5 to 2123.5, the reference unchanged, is 2123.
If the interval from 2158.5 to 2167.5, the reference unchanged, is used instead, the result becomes 2160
